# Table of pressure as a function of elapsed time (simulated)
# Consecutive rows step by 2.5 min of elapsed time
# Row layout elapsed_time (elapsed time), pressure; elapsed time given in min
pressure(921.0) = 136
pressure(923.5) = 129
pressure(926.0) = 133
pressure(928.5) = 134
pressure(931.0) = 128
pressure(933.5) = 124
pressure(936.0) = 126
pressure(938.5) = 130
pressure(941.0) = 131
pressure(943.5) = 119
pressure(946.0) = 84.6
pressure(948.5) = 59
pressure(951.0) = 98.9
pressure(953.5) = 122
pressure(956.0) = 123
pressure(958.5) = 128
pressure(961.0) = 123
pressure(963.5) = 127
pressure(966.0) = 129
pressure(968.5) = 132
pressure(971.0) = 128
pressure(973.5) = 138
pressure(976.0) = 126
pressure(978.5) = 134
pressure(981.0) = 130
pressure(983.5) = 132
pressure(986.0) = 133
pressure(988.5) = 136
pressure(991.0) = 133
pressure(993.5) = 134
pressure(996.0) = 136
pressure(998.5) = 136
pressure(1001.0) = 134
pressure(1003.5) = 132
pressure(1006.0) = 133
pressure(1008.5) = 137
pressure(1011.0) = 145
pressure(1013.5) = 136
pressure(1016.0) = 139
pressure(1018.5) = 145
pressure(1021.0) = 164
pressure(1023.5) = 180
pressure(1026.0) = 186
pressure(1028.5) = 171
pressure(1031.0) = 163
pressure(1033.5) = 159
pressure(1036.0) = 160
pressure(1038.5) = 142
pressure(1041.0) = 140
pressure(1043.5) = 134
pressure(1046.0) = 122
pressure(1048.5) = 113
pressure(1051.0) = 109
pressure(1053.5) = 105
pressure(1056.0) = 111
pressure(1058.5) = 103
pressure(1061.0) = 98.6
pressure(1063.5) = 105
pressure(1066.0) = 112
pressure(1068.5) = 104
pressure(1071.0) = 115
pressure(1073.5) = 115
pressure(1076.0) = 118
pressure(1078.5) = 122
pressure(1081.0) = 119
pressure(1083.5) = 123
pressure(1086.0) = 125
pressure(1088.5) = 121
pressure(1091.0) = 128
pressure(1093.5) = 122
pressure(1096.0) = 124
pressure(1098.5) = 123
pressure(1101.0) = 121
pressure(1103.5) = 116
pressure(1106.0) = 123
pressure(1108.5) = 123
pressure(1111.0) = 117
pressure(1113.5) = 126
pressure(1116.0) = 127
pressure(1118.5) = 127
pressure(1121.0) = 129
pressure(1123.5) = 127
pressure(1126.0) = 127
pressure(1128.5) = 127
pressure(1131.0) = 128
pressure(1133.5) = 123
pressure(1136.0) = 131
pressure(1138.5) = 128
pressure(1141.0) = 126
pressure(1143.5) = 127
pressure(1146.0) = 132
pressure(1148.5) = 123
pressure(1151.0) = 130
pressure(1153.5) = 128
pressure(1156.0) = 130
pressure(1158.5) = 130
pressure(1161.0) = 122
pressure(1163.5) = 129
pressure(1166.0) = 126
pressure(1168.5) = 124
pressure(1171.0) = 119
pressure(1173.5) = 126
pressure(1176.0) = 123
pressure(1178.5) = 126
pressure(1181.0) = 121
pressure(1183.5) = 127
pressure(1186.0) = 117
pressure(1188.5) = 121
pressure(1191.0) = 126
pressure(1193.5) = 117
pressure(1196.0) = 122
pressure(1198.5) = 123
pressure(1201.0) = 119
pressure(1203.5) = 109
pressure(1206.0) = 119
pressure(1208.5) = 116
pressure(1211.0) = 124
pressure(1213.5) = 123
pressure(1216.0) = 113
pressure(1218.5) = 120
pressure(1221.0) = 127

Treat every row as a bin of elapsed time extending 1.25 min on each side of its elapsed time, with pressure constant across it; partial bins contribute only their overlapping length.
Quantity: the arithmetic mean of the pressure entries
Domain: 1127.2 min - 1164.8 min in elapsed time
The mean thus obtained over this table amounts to 128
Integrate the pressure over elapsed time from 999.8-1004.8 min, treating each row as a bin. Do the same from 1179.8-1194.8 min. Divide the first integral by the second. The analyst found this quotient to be 0.36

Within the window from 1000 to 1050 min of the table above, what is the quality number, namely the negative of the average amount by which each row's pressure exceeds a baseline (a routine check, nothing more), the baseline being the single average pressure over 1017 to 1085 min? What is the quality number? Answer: -16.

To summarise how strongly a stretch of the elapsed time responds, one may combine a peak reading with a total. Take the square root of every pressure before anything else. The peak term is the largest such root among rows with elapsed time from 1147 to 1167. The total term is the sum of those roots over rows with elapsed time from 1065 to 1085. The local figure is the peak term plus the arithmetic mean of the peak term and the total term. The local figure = 60.2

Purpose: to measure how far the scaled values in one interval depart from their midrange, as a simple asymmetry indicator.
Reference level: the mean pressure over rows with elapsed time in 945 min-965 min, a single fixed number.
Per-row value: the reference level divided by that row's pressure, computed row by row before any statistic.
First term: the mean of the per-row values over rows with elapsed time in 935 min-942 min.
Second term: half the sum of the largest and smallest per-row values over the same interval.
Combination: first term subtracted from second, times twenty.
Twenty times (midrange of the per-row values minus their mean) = 0.07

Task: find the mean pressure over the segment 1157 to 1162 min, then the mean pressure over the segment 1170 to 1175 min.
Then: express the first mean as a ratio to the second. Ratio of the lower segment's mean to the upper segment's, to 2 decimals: 1.03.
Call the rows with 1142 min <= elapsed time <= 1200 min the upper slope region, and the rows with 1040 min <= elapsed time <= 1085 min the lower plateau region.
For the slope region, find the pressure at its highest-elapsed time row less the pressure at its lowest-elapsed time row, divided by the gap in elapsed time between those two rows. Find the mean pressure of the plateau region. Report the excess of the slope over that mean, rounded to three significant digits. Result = -115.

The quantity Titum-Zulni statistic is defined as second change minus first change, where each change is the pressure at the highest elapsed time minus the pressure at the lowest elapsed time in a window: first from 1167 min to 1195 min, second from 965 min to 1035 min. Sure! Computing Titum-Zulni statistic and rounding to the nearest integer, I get 37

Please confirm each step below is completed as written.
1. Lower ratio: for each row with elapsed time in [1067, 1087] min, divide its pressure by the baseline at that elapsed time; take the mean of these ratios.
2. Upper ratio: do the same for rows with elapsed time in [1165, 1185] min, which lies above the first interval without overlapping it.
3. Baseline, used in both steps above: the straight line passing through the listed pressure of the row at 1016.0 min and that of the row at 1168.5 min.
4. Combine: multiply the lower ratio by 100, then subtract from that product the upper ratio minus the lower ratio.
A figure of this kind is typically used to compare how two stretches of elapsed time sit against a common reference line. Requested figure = 88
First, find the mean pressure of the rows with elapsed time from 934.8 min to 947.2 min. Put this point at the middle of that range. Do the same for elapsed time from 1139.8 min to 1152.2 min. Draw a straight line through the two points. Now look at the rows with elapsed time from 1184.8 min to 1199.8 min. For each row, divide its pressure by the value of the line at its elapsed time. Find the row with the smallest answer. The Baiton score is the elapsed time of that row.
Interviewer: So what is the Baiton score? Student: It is 1193.5 min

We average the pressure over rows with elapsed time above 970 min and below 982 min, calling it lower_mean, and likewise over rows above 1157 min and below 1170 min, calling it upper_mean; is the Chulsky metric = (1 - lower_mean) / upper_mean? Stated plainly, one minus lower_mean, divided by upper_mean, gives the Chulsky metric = -1.03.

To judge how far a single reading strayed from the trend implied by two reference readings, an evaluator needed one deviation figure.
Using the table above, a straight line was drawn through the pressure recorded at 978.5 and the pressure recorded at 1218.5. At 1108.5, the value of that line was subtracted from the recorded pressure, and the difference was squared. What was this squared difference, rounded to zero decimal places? 12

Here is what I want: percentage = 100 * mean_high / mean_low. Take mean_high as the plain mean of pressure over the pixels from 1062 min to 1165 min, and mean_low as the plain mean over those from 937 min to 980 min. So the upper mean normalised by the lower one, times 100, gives 103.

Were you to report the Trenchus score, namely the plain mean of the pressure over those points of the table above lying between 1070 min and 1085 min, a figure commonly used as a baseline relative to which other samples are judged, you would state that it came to 119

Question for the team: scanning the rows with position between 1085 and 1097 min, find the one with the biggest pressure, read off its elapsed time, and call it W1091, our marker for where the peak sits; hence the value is 1091.0 min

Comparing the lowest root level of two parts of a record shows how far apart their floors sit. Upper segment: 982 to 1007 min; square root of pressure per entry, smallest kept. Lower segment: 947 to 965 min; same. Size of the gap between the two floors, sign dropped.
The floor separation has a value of 3.8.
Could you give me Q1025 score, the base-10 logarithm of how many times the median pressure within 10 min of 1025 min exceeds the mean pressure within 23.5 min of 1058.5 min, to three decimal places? 0.141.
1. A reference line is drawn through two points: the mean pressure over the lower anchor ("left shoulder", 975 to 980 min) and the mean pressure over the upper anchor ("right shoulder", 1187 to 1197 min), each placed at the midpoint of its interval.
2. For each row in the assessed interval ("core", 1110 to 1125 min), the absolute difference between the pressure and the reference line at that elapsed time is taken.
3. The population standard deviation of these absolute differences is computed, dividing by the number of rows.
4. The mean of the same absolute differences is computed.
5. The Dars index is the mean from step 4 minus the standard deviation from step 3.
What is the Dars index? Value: 1.5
